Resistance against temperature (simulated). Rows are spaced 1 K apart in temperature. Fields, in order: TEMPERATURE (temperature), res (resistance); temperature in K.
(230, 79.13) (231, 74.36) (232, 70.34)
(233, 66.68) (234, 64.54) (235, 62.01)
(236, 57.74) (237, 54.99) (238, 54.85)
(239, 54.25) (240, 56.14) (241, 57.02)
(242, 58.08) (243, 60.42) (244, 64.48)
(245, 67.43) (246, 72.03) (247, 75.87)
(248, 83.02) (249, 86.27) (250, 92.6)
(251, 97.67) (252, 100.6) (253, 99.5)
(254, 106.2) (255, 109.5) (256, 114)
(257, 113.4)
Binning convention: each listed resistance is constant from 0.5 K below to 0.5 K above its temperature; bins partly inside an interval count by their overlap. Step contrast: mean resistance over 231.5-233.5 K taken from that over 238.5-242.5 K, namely -12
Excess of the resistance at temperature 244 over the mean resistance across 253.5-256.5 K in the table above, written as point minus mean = -45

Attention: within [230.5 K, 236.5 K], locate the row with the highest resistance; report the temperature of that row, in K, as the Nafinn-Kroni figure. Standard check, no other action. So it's 231 K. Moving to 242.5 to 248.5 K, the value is 248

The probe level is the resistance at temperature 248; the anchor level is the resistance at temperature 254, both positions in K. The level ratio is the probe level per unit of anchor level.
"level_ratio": 0.78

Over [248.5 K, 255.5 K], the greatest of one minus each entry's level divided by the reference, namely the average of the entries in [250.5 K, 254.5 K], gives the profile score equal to 0.15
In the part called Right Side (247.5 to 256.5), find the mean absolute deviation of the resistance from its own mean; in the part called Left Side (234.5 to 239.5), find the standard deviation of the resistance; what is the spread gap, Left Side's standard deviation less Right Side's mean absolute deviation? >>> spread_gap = -5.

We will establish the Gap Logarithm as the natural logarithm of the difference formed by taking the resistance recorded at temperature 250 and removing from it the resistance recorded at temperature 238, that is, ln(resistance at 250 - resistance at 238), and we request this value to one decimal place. 3.6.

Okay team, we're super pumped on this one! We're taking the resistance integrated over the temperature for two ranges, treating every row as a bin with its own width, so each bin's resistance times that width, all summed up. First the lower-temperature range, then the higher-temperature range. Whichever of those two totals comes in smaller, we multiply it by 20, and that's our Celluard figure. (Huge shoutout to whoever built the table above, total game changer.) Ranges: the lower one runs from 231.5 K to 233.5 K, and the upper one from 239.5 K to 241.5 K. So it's 2263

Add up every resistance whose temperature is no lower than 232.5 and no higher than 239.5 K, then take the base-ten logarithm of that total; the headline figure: 2.62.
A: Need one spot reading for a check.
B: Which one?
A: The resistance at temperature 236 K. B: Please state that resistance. 57.74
